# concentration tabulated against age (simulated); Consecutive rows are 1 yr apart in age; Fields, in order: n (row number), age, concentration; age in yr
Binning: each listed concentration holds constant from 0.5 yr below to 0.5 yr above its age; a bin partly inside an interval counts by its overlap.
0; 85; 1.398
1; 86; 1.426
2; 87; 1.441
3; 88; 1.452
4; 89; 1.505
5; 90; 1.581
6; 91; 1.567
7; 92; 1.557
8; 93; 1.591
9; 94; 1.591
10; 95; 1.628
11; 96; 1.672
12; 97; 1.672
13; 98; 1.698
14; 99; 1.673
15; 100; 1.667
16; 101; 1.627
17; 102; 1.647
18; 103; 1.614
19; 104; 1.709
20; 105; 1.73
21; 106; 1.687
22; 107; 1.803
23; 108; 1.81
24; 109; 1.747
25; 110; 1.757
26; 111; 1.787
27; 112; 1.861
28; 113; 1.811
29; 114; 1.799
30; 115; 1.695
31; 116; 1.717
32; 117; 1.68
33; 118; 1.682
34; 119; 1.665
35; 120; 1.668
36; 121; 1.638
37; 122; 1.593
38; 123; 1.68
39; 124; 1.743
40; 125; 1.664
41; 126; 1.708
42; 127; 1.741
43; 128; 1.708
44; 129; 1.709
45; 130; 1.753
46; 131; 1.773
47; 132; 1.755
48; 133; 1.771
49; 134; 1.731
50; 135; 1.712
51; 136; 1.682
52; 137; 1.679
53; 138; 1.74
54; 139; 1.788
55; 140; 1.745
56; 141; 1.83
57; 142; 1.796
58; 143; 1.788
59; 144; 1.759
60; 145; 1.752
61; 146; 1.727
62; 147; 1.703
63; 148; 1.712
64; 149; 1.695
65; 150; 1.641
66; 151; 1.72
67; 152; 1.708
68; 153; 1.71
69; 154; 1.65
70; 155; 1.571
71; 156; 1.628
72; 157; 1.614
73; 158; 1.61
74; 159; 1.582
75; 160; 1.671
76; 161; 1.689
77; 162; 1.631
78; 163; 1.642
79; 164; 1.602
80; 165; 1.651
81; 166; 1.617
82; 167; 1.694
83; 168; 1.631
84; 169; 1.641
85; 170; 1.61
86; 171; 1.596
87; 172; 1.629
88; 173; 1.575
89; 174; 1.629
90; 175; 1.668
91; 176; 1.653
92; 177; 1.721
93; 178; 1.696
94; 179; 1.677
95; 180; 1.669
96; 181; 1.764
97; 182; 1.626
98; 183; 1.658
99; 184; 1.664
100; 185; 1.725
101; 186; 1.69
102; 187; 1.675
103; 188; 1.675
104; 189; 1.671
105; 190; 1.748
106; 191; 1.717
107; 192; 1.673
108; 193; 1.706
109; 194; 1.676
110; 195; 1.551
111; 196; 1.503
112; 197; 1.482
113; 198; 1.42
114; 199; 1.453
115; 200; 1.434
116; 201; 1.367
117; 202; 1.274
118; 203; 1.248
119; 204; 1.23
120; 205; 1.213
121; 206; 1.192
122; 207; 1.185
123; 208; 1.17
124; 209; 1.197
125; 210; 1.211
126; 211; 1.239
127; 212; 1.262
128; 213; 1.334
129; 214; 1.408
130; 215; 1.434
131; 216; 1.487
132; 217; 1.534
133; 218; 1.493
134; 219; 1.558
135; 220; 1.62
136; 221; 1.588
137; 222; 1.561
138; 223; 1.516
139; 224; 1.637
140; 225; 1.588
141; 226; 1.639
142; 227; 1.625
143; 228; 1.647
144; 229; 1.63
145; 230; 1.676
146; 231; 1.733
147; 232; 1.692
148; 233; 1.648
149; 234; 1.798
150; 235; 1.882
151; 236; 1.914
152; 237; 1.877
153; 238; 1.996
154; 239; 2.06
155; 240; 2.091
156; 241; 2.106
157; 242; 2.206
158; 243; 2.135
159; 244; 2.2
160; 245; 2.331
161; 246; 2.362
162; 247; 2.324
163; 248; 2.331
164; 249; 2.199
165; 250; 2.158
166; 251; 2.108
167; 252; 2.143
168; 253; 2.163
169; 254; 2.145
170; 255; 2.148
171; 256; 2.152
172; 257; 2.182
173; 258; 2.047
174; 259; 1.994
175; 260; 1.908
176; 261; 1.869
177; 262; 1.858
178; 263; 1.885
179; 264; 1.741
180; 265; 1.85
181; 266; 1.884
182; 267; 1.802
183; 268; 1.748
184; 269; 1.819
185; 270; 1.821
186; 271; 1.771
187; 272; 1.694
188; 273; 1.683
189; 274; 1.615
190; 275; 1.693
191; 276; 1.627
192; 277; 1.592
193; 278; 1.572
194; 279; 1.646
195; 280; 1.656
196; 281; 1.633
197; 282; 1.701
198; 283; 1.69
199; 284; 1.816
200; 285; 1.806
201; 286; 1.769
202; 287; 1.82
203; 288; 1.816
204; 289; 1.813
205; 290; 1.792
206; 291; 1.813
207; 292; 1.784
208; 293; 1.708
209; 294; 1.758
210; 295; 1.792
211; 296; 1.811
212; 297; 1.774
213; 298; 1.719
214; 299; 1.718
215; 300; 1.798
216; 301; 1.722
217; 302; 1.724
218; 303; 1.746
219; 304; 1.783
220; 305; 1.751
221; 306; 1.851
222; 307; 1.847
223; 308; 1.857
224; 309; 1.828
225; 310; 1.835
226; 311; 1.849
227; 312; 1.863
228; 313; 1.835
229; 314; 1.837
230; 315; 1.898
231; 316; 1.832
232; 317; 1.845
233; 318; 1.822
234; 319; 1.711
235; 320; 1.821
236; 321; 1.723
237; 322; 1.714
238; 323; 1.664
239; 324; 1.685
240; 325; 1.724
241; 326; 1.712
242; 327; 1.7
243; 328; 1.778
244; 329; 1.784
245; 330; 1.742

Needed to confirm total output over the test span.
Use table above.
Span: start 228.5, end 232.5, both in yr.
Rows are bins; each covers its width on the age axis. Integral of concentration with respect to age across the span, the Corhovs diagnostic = 6.7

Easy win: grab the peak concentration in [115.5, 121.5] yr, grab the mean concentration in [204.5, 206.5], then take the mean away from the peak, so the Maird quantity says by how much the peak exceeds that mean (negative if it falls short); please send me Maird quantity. 0.5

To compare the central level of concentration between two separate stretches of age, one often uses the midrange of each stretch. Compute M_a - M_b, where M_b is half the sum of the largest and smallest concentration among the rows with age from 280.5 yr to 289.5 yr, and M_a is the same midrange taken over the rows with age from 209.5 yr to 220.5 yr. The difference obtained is -0.31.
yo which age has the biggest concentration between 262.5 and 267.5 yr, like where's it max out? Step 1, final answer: 263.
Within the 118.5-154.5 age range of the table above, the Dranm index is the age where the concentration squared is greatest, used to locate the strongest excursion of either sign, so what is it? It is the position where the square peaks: 141 yr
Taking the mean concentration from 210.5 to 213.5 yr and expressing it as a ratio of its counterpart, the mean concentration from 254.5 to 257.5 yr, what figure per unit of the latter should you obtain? 0.592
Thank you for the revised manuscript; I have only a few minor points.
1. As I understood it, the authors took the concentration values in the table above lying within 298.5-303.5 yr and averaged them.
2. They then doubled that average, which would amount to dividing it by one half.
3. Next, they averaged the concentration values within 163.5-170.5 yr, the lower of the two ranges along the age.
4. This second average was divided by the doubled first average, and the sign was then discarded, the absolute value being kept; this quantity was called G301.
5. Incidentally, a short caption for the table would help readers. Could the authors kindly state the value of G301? 0.469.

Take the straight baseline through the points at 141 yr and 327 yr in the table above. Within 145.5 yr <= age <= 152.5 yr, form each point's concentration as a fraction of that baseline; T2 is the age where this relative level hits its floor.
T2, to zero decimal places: 150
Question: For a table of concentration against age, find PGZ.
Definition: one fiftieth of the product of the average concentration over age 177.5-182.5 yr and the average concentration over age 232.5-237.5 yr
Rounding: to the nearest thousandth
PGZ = 0.062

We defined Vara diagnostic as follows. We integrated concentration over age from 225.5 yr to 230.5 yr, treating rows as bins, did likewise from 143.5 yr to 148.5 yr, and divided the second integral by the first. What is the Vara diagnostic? 1.05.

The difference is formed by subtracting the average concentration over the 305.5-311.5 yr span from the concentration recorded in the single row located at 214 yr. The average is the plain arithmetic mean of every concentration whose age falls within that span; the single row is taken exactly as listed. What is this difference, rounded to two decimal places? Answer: -0.44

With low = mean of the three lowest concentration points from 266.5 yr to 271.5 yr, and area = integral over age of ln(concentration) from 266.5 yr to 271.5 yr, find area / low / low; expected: 0.927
